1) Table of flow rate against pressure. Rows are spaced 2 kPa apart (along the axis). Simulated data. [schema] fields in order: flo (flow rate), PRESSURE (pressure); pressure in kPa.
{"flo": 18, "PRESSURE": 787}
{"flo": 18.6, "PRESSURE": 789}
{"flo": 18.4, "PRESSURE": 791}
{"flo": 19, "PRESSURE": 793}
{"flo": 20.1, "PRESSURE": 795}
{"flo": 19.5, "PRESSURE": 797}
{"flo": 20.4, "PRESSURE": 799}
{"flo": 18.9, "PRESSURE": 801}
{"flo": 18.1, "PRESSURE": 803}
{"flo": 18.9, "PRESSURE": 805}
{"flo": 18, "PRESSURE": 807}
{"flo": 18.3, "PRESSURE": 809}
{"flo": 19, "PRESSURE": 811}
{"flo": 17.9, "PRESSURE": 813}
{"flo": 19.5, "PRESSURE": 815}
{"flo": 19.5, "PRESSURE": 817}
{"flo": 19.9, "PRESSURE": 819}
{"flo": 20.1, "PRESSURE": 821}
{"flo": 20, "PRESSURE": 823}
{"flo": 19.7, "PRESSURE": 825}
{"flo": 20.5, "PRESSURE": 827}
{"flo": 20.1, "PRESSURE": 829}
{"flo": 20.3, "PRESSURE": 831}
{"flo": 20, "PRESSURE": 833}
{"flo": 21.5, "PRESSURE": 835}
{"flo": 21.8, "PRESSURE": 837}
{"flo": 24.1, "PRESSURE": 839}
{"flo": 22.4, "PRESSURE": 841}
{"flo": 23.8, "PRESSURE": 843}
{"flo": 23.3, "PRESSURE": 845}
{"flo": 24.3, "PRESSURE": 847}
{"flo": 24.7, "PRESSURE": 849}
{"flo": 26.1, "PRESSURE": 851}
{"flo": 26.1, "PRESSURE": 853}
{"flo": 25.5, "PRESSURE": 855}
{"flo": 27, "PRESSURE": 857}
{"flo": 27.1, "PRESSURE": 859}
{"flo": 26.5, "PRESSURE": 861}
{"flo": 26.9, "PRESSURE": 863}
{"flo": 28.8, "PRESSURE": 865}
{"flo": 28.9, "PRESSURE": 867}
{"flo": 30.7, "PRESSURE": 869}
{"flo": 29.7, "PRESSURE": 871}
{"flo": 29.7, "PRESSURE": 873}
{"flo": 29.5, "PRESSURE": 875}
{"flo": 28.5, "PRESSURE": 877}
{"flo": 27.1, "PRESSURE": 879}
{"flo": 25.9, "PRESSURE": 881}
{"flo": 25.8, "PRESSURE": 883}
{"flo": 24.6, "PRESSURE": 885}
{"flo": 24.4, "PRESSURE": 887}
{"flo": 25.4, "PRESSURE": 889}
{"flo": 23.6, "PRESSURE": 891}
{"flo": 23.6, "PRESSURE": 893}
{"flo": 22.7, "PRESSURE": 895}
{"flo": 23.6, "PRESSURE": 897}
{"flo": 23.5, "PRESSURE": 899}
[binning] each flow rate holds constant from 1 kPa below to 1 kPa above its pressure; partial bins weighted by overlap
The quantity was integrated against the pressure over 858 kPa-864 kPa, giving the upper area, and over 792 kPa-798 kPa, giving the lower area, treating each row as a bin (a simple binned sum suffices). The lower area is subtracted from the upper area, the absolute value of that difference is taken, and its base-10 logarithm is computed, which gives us 1.64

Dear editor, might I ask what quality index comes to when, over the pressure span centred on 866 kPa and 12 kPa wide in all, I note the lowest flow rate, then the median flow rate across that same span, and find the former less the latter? -2.35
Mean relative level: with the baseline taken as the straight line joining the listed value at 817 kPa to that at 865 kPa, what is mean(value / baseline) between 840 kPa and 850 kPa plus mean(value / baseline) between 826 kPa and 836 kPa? 1.87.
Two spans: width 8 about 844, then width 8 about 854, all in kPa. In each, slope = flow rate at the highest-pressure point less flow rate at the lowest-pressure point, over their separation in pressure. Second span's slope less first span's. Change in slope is -0.17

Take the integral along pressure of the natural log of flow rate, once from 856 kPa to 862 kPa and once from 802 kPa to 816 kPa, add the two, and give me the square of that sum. 3673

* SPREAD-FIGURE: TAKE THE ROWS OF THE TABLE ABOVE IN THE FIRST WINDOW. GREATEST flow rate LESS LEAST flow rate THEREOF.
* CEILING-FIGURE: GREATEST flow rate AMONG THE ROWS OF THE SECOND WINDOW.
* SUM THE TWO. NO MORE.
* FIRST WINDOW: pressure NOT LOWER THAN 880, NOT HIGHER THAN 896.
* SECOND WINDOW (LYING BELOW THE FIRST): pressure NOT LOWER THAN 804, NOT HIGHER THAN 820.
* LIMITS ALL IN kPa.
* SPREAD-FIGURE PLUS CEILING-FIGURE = 23.1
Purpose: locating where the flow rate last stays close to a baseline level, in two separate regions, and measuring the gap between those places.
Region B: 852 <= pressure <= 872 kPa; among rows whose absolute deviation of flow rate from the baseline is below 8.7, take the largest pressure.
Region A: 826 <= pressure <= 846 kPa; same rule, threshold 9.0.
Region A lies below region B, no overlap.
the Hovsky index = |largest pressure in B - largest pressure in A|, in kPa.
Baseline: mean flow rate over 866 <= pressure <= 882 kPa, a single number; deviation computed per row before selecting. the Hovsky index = 26 kPa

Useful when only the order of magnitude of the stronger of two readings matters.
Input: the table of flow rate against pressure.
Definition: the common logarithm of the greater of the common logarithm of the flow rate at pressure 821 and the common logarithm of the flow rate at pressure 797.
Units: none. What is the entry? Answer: 0.115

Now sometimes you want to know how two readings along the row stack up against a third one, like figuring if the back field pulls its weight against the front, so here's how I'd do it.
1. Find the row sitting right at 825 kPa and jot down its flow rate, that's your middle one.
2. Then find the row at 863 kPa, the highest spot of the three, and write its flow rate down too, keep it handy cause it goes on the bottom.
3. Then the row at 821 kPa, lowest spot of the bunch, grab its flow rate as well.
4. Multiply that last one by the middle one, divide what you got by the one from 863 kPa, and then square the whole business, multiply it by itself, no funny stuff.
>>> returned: 217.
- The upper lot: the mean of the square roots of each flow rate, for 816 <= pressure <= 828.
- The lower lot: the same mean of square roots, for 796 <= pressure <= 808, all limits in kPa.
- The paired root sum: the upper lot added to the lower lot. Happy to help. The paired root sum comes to 8.82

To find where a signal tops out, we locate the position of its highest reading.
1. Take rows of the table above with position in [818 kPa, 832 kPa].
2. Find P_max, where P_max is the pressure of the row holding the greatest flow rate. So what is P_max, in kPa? 827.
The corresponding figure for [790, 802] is 799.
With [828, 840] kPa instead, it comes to 839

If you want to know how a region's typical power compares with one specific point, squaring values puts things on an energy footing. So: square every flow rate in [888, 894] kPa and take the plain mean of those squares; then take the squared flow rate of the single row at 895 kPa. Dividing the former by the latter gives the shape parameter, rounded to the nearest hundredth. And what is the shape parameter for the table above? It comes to 1.14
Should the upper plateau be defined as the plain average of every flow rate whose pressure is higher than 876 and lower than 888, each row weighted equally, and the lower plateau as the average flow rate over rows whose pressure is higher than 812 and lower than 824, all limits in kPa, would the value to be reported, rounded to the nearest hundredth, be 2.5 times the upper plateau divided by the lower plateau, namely 3.34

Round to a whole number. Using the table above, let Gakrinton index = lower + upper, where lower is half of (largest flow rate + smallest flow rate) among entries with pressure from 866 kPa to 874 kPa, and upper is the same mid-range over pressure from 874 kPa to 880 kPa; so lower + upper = 58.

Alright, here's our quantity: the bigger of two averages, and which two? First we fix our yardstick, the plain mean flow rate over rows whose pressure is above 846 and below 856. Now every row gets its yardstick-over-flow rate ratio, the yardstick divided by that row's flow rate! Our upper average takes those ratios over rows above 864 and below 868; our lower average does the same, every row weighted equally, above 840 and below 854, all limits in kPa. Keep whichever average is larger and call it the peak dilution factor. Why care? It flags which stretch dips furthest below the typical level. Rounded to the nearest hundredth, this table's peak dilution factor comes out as 1.04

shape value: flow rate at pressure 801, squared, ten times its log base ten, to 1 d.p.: 25.5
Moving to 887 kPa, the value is 27.7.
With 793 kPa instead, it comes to 25.6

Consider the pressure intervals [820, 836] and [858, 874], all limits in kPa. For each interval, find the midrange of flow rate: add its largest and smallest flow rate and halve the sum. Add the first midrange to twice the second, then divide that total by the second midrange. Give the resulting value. 2.72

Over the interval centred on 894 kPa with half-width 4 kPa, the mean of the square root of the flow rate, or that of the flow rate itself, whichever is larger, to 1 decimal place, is 23.4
